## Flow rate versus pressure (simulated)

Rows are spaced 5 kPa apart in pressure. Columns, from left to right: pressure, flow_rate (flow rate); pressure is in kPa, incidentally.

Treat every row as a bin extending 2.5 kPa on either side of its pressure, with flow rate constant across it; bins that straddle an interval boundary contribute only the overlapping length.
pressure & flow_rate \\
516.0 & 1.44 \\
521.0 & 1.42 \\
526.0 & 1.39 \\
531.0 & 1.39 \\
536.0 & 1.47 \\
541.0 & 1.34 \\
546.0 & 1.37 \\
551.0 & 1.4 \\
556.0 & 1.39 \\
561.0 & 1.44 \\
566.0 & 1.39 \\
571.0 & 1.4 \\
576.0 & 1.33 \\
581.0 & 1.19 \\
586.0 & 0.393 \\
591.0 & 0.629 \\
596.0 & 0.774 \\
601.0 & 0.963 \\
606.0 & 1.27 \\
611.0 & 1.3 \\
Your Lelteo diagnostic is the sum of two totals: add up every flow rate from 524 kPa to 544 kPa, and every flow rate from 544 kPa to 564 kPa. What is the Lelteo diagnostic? 11.2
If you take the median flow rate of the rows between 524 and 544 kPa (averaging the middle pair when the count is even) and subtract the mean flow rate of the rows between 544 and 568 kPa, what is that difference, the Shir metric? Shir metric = -0.01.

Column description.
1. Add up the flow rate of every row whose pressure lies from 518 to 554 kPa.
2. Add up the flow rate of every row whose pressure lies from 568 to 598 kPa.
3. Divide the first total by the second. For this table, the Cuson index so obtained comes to 1.7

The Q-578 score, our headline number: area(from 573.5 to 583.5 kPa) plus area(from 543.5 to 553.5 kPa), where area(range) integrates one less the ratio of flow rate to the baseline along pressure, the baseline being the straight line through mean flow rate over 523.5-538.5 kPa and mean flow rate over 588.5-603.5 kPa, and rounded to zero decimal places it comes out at -4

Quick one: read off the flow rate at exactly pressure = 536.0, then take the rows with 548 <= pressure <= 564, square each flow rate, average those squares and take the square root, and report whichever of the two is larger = 1.47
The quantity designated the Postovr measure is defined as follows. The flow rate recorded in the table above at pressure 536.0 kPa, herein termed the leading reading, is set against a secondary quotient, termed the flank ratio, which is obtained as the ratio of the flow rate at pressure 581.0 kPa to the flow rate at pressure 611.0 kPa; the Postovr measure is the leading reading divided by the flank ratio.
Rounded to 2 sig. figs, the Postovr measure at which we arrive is 1.6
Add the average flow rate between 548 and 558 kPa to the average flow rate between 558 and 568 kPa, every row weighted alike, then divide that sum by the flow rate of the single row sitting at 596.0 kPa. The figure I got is 3.63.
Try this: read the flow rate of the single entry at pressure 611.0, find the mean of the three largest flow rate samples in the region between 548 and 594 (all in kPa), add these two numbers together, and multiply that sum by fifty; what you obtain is 136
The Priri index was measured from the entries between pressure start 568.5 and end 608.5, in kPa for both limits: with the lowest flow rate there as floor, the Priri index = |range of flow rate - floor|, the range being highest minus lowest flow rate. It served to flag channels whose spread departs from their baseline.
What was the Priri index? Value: 0.61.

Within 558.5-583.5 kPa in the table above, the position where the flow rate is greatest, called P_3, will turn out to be 561.0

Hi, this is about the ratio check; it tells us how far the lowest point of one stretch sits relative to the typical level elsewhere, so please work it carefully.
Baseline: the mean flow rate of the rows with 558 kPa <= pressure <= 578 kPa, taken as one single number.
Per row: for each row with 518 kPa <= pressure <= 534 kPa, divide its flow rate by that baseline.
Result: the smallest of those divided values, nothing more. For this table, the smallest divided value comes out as 1.00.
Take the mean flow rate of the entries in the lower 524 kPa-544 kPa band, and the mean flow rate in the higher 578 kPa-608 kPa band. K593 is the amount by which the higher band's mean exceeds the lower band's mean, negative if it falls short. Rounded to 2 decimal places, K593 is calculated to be -0.53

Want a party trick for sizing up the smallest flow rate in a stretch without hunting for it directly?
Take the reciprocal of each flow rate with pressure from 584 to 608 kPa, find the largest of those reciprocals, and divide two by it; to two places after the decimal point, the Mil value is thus 0.79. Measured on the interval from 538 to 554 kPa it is 2.68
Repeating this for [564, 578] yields 2.66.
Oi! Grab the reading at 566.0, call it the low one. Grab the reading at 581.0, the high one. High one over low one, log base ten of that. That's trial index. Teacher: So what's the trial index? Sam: -0.067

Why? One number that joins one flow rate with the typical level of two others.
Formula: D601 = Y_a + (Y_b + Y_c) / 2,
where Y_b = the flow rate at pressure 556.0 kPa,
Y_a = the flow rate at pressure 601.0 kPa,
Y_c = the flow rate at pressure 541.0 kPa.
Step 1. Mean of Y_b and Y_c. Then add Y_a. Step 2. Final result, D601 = 2.3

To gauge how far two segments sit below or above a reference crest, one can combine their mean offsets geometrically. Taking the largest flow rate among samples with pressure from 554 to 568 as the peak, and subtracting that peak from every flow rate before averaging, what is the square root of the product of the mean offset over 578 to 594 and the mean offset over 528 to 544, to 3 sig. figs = 0.168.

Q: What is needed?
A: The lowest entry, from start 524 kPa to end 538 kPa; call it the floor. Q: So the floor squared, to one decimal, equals 1.9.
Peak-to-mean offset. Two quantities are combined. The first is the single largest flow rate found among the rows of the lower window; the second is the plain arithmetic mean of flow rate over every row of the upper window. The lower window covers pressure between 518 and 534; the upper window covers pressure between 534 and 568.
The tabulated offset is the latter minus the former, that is -0.02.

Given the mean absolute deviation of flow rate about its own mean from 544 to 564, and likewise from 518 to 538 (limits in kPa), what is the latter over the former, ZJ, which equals 1.4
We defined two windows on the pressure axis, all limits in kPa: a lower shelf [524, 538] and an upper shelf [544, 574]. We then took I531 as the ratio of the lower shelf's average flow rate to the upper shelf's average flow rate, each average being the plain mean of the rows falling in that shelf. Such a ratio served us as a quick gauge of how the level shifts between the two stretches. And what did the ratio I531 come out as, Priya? 1.01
